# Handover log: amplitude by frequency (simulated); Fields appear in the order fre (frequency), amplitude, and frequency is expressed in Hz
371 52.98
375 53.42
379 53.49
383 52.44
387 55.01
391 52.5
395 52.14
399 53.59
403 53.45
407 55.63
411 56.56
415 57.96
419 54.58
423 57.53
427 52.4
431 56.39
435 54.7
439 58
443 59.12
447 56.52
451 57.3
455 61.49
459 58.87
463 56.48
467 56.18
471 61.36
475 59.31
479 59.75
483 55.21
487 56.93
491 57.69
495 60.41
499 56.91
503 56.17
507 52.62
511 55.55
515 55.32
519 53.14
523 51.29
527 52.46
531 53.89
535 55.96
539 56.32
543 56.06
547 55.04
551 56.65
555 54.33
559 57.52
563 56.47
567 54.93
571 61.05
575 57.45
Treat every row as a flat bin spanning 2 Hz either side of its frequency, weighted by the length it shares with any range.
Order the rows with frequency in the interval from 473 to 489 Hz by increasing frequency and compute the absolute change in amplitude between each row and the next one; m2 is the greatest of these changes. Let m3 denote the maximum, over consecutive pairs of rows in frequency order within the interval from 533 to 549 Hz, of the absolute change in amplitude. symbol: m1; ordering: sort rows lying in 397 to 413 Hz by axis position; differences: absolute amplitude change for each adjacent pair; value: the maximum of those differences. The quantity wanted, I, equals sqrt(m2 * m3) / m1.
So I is 1.0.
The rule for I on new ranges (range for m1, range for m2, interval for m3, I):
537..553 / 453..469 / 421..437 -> 2.3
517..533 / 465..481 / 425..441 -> 2.5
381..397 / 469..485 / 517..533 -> 1.1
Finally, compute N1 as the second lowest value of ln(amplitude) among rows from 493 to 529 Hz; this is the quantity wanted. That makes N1 3.96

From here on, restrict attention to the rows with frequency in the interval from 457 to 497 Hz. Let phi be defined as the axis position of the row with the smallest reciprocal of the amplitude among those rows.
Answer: 471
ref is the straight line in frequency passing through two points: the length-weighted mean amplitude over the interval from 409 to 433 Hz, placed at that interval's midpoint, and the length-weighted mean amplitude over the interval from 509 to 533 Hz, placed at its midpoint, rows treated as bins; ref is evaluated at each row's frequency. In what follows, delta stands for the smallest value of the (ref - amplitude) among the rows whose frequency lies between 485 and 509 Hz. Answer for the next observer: -6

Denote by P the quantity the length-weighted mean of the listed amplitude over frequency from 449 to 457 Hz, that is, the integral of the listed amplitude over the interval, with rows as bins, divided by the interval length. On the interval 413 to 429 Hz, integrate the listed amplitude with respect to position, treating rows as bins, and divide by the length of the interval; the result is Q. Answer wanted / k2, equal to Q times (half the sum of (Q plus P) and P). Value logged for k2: 4850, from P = 59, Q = 55.6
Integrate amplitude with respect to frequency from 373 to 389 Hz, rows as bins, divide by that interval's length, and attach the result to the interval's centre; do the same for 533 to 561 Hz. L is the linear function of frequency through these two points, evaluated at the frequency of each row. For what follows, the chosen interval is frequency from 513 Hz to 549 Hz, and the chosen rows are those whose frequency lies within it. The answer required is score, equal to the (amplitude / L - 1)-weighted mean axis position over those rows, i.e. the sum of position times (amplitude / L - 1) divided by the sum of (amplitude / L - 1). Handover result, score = 525.2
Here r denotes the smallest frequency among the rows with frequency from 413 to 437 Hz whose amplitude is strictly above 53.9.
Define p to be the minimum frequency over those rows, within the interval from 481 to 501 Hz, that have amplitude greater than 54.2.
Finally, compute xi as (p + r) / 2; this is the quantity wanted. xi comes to 449 Hz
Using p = 483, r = 415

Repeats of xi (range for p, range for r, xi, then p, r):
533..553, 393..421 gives 471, 535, 407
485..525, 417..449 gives 453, 487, 419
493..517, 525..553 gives 515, 495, 535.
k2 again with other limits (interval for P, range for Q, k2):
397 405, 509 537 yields 4342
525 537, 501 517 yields 4479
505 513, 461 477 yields 4856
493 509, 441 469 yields 4960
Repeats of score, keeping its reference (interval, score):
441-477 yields 459.5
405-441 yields 421.7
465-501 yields 481.6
